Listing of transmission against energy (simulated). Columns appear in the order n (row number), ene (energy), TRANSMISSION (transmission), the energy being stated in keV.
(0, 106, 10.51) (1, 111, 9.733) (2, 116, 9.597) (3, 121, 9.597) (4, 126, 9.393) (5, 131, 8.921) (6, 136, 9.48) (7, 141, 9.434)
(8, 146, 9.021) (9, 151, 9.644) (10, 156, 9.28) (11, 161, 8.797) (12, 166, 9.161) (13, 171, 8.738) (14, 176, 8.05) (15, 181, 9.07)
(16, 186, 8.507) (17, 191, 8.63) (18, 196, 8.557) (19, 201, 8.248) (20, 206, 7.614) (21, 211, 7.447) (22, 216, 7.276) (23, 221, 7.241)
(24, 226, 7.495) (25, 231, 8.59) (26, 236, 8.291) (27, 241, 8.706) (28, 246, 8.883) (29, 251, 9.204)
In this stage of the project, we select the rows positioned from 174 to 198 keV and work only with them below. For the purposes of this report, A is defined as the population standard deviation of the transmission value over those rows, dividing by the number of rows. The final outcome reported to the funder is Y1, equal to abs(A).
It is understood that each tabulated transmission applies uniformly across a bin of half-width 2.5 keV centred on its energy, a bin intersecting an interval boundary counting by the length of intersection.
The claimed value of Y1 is 0.32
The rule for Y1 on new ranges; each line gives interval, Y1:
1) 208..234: 0.50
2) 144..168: 0.28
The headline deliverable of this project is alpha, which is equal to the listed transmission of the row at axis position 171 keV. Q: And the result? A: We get 8.738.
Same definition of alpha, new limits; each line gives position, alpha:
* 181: 9.07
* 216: 7.276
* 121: 9.597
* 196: 8.557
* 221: 7.241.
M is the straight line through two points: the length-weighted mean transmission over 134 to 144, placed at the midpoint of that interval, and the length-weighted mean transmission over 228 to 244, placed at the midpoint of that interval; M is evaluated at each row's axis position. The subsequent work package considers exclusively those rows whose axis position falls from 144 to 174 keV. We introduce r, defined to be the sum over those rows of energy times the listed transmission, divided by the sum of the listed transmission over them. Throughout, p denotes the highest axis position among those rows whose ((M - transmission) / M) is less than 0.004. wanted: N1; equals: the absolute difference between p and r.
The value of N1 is 7.7 keV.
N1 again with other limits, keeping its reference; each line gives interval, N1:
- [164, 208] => 4.5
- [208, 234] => 9.7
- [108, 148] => 12.7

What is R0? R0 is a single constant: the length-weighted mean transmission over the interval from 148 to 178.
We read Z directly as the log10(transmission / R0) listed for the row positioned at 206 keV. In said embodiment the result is -0.07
